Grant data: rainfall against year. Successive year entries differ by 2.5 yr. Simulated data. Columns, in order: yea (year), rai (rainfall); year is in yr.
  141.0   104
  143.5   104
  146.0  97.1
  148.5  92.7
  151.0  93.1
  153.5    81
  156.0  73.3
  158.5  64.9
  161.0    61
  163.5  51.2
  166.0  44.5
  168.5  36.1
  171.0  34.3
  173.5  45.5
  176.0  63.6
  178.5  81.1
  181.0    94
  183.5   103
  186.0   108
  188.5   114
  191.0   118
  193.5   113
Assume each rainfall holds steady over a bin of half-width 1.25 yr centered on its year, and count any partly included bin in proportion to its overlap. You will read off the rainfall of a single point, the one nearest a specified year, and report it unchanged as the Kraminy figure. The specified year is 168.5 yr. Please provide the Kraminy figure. 36.1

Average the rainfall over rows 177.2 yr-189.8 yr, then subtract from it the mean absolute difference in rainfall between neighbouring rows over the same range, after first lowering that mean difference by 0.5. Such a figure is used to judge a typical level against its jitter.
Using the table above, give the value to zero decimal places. 92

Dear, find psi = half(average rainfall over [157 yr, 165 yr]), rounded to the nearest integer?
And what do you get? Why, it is 30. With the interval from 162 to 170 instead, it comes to 22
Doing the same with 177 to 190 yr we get 50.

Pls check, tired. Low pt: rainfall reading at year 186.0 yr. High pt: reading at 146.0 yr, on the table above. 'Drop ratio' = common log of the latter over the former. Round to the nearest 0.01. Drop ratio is -0.05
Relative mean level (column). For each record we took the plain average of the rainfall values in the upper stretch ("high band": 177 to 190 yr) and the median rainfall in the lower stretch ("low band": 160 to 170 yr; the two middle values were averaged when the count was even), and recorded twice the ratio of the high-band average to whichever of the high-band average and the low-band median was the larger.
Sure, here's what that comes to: 2.0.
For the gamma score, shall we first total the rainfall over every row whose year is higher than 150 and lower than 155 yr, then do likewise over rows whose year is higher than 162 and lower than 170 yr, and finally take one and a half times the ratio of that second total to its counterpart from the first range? 1.1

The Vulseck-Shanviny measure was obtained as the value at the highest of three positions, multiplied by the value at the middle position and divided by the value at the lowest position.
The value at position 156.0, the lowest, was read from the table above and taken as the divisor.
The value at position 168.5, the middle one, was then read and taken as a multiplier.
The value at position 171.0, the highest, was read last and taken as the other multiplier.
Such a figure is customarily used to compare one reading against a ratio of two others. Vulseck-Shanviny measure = 17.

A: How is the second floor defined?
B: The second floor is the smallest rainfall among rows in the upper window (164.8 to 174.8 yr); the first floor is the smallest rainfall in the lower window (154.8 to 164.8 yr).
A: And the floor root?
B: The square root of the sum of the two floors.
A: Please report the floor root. 9.2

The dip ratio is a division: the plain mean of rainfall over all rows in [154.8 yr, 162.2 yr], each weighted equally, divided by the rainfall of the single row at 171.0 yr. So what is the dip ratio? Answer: 1.94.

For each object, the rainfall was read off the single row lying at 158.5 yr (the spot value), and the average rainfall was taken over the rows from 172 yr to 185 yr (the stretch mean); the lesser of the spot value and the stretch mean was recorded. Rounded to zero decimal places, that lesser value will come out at 65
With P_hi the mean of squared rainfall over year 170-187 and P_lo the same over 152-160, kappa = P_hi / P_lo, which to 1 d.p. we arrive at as 1.2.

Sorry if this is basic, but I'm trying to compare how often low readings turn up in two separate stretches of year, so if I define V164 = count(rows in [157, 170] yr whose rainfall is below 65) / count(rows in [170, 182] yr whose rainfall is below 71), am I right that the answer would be 1.7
